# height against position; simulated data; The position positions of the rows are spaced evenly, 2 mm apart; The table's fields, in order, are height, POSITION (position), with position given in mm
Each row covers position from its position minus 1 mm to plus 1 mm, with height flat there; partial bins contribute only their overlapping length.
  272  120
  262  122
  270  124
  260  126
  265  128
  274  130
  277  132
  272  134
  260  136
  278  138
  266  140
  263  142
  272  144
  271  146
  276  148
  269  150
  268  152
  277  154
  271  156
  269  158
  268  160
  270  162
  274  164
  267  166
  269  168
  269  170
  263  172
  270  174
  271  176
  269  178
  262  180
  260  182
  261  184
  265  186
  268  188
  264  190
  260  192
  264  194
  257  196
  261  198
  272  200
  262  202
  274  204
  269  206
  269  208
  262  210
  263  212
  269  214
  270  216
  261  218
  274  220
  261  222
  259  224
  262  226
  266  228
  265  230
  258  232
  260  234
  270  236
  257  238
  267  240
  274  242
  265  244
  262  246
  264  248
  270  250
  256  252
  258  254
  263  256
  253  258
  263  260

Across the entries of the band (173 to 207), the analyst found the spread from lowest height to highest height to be 17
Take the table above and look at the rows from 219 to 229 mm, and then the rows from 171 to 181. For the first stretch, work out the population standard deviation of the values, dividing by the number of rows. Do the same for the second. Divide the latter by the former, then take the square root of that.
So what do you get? 0.84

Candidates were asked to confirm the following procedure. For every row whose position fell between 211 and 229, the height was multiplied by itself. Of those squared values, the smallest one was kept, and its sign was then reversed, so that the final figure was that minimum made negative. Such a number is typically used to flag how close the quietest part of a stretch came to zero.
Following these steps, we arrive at -67081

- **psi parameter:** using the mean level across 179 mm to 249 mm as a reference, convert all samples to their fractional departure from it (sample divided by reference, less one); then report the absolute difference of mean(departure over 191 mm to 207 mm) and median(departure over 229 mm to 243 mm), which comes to 0.000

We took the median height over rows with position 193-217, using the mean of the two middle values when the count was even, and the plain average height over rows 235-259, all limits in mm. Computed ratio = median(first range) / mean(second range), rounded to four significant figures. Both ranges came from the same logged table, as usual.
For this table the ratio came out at 1.012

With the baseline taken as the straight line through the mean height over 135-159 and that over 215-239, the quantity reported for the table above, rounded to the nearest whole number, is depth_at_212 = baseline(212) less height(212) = 2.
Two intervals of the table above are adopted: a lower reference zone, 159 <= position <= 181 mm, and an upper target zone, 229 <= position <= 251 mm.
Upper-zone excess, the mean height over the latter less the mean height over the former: -3.6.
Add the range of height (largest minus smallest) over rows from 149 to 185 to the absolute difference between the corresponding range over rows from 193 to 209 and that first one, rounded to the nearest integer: 17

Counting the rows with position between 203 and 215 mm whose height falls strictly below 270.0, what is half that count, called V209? 2.5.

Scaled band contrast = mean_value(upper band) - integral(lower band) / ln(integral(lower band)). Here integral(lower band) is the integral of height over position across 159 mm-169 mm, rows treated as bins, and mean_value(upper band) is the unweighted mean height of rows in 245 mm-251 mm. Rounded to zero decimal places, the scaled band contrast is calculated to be -76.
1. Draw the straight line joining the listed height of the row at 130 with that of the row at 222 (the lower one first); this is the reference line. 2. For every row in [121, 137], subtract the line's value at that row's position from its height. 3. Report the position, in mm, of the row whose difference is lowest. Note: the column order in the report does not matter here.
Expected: 126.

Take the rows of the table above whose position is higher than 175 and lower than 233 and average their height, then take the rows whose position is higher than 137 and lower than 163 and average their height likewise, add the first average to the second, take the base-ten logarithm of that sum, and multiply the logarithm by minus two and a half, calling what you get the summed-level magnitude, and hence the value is -6.822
